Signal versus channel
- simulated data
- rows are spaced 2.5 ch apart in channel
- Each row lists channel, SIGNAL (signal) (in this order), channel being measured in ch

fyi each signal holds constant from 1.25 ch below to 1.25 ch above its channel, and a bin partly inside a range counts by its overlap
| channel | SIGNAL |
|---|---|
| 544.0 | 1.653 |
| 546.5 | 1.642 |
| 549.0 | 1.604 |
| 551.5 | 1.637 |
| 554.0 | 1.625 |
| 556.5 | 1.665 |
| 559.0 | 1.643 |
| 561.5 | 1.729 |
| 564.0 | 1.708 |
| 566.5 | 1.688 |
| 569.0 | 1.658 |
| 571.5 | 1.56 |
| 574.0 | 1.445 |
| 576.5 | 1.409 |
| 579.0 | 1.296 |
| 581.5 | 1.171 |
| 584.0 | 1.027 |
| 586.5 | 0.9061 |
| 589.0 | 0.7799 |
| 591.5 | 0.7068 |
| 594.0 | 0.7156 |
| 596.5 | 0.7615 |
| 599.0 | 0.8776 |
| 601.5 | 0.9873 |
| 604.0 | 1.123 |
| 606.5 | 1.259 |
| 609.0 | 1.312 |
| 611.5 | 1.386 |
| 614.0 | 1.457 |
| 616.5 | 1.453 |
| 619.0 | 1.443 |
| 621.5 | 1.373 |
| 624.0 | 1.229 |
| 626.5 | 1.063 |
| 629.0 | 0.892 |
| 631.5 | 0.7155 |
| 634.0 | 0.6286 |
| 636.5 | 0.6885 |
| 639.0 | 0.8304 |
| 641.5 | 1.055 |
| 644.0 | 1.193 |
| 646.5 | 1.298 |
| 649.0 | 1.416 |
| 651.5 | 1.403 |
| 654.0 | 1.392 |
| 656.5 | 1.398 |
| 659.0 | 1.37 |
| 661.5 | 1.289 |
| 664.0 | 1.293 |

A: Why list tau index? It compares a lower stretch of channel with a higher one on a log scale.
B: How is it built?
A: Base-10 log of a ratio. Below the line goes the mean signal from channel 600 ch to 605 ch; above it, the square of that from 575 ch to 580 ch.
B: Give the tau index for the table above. 0.2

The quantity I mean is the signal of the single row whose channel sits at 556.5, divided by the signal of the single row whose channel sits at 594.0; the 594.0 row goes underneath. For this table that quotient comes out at 2.33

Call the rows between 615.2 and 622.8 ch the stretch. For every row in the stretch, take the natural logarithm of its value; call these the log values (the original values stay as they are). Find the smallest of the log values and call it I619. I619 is 0.32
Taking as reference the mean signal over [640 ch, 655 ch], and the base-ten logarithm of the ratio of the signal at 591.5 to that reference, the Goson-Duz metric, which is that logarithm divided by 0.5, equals -0.52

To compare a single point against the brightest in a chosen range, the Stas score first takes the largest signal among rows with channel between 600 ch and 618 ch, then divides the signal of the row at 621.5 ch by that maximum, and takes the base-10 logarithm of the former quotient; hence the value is -0.026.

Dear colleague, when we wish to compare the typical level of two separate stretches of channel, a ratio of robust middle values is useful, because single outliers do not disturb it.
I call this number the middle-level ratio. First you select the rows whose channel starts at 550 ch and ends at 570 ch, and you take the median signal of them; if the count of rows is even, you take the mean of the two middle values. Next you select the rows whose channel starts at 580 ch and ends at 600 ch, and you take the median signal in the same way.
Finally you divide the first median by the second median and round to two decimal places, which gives 2.00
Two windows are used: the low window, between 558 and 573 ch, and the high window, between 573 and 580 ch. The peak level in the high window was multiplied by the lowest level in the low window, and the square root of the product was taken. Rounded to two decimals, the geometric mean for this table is 1.50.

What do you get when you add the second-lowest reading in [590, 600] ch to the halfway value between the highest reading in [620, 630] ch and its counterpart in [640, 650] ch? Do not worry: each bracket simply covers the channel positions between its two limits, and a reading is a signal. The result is 2.11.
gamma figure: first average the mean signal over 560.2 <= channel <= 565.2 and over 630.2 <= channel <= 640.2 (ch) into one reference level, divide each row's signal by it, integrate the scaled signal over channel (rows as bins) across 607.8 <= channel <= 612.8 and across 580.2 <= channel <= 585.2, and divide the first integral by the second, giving 1.23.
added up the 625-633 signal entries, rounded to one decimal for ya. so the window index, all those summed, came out 2.7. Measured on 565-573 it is 4.9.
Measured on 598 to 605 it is 3.0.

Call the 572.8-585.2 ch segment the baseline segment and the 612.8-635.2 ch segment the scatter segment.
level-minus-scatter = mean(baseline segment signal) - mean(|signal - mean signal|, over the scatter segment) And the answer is 1.0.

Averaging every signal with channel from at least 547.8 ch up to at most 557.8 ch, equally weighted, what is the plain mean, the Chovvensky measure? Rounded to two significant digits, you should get 1.6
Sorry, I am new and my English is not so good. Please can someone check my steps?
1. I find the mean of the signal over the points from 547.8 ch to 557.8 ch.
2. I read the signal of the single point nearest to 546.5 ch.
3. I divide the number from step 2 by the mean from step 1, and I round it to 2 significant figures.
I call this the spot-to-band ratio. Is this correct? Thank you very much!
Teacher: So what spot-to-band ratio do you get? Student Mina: 1.0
